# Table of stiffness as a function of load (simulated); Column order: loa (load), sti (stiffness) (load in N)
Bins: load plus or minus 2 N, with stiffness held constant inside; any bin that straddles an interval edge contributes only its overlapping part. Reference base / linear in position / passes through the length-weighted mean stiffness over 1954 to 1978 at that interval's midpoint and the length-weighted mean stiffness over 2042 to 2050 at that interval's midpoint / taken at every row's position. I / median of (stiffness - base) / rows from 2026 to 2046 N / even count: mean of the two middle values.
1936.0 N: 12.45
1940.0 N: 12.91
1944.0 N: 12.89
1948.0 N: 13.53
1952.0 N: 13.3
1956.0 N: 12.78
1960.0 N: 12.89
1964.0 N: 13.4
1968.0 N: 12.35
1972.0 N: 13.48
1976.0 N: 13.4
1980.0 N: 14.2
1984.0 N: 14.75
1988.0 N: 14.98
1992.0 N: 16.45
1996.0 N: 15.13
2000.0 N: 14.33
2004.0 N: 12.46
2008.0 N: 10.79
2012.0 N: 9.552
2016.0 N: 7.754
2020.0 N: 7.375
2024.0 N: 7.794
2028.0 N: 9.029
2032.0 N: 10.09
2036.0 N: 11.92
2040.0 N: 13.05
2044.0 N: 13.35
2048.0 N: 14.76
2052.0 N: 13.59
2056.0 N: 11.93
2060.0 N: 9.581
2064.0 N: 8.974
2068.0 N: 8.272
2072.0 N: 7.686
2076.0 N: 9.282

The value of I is -2.0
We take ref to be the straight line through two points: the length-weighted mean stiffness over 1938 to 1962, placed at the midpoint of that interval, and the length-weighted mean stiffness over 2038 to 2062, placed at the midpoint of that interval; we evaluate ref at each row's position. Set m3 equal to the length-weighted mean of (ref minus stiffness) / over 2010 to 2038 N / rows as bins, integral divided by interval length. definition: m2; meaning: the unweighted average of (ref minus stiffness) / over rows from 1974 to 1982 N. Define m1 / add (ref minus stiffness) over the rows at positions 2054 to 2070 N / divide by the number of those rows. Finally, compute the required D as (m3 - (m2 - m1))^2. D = 57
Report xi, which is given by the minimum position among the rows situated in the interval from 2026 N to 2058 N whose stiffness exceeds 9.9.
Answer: 2032.0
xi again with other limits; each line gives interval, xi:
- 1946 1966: 1948.0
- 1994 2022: 1996.0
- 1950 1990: 1952.0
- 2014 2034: 2032.0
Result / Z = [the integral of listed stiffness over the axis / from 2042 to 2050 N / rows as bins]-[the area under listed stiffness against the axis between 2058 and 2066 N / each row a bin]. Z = 38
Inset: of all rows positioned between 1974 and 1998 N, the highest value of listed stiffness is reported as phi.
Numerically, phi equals 16.45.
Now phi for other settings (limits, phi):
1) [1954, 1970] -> 13.4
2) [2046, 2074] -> 14.76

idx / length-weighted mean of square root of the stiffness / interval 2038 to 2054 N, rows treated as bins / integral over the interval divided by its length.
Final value 3.70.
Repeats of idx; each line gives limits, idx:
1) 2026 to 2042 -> 3.31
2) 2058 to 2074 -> 2.93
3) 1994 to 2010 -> 3.62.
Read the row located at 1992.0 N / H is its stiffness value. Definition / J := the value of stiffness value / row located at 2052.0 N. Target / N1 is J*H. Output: 224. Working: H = 16.45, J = 13.59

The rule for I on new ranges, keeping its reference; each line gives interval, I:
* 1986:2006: 1.7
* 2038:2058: -0.7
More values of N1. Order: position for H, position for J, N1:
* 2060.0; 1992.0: 158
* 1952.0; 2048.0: 196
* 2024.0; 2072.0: 60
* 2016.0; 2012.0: 74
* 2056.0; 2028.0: 108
